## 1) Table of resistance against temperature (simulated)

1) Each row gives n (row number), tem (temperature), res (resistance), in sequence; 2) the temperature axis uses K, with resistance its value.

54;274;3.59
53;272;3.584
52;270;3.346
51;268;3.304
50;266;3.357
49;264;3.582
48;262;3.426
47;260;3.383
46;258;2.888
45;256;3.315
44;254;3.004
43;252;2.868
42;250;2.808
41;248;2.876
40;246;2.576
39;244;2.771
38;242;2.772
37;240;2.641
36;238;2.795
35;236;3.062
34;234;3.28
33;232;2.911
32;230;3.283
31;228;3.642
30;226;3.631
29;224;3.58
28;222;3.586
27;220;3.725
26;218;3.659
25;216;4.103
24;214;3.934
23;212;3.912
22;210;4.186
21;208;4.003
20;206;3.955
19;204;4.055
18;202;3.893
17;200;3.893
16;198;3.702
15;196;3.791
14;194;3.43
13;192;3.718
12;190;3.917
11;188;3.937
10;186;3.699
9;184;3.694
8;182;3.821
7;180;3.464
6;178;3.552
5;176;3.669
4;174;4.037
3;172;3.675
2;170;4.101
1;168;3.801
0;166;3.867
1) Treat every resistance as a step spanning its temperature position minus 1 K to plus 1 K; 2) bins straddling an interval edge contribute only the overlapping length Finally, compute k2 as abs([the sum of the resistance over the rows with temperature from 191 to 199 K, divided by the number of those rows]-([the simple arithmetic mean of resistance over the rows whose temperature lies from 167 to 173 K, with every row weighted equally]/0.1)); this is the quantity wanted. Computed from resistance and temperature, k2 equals 34.9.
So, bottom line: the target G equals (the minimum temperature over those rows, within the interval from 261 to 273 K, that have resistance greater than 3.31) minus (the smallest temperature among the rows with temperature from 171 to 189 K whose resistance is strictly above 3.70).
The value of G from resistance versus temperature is 88 K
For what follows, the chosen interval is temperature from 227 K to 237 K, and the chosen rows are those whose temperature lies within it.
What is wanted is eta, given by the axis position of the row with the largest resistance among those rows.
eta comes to 228 K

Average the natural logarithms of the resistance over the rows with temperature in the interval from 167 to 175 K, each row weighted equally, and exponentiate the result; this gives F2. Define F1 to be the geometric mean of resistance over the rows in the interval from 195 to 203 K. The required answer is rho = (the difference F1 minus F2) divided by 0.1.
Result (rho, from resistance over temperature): -1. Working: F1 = 3.82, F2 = 3.90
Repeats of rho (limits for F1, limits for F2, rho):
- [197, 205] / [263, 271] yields 5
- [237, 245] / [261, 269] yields -7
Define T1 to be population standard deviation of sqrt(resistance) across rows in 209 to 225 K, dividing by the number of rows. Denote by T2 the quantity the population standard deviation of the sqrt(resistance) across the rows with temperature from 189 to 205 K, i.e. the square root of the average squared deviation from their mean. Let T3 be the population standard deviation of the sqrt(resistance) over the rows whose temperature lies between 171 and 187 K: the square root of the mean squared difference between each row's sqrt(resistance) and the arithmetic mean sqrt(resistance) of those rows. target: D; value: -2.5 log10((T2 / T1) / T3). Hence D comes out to -3.24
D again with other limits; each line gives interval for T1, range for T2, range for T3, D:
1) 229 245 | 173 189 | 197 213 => -3.30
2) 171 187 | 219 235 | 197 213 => -4.27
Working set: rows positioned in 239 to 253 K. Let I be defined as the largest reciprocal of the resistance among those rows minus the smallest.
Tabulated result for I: 0.040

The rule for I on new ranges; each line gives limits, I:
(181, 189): 0.017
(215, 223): 0.035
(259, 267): 0.019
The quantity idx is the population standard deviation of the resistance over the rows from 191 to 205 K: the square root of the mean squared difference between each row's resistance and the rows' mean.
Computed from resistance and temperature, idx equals 0.18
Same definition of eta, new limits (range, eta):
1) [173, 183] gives 174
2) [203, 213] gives 210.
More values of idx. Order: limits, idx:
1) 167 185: 0.20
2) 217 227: 0.05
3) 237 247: 0.09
